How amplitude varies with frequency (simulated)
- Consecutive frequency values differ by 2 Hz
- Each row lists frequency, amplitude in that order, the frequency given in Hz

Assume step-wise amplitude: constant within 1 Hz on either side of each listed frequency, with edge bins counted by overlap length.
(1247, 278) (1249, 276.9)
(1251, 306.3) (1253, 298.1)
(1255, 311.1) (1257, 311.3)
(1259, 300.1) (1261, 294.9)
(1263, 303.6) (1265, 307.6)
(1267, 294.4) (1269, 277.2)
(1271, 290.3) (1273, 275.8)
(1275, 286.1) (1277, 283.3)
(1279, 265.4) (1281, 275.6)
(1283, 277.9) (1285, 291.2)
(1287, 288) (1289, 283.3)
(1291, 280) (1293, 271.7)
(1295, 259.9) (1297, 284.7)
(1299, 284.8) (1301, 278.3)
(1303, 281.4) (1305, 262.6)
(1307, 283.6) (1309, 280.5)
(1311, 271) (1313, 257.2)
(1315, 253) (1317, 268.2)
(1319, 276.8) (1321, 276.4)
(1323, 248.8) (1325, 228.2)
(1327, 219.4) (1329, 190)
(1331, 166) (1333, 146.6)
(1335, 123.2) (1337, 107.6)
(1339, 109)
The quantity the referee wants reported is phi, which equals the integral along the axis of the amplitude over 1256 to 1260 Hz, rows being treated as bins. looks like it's 1223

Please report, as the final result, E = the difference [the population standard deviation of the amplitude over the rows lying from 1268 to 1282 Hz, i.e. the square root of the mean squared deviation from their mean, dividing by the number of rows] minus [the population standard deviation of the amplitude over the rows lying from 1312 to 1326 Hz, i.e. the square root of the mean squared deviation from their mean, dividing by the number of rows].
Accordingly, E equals -8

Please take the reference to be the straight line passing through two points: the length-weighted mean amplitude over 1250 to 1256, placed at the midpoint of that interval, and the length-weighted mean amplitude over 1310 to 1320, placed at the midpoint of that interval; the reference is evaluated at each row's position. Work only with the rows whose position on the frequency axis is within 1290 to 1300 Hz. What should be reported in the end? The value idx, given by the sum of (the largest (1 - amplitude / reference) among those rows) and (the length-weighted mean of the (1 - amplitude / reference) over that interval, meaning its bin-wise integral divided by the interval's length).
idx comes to 0.07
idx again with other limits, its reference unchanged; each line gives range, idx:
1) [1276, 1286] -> 0.11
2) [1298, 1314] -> 0.02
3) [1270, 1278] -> 0.08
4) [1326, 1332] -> 0.60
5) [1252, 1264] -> 0.02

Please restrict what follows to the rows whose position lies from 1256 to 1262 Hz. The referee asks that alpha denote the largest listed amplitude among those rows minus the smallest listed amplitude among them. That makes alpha 16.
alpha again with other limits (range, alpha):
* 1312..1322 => 24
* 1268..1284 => 25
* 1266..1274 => 19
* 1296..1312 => 22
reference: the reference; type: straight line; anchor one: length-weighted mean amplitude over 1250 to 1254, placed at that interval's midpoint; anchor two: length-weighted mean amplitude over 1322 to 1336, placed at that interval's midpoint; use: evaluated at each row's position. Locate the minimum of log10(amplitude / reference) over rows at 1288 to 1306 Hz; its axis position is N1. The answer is 1295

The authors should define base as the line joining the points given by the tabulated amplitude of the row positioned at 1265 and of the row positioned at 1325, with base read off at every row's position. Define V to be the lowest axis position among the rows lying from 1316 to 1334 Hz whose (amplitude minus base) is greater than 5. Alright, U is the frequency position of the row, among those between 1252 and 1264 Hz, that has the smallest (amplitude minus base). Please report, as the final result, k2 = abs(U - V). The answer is 64 Hz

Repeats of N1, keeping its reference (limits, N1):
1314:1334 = 1333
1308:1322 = 1315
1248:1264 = 1249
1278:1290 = 1279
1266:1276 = 1269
